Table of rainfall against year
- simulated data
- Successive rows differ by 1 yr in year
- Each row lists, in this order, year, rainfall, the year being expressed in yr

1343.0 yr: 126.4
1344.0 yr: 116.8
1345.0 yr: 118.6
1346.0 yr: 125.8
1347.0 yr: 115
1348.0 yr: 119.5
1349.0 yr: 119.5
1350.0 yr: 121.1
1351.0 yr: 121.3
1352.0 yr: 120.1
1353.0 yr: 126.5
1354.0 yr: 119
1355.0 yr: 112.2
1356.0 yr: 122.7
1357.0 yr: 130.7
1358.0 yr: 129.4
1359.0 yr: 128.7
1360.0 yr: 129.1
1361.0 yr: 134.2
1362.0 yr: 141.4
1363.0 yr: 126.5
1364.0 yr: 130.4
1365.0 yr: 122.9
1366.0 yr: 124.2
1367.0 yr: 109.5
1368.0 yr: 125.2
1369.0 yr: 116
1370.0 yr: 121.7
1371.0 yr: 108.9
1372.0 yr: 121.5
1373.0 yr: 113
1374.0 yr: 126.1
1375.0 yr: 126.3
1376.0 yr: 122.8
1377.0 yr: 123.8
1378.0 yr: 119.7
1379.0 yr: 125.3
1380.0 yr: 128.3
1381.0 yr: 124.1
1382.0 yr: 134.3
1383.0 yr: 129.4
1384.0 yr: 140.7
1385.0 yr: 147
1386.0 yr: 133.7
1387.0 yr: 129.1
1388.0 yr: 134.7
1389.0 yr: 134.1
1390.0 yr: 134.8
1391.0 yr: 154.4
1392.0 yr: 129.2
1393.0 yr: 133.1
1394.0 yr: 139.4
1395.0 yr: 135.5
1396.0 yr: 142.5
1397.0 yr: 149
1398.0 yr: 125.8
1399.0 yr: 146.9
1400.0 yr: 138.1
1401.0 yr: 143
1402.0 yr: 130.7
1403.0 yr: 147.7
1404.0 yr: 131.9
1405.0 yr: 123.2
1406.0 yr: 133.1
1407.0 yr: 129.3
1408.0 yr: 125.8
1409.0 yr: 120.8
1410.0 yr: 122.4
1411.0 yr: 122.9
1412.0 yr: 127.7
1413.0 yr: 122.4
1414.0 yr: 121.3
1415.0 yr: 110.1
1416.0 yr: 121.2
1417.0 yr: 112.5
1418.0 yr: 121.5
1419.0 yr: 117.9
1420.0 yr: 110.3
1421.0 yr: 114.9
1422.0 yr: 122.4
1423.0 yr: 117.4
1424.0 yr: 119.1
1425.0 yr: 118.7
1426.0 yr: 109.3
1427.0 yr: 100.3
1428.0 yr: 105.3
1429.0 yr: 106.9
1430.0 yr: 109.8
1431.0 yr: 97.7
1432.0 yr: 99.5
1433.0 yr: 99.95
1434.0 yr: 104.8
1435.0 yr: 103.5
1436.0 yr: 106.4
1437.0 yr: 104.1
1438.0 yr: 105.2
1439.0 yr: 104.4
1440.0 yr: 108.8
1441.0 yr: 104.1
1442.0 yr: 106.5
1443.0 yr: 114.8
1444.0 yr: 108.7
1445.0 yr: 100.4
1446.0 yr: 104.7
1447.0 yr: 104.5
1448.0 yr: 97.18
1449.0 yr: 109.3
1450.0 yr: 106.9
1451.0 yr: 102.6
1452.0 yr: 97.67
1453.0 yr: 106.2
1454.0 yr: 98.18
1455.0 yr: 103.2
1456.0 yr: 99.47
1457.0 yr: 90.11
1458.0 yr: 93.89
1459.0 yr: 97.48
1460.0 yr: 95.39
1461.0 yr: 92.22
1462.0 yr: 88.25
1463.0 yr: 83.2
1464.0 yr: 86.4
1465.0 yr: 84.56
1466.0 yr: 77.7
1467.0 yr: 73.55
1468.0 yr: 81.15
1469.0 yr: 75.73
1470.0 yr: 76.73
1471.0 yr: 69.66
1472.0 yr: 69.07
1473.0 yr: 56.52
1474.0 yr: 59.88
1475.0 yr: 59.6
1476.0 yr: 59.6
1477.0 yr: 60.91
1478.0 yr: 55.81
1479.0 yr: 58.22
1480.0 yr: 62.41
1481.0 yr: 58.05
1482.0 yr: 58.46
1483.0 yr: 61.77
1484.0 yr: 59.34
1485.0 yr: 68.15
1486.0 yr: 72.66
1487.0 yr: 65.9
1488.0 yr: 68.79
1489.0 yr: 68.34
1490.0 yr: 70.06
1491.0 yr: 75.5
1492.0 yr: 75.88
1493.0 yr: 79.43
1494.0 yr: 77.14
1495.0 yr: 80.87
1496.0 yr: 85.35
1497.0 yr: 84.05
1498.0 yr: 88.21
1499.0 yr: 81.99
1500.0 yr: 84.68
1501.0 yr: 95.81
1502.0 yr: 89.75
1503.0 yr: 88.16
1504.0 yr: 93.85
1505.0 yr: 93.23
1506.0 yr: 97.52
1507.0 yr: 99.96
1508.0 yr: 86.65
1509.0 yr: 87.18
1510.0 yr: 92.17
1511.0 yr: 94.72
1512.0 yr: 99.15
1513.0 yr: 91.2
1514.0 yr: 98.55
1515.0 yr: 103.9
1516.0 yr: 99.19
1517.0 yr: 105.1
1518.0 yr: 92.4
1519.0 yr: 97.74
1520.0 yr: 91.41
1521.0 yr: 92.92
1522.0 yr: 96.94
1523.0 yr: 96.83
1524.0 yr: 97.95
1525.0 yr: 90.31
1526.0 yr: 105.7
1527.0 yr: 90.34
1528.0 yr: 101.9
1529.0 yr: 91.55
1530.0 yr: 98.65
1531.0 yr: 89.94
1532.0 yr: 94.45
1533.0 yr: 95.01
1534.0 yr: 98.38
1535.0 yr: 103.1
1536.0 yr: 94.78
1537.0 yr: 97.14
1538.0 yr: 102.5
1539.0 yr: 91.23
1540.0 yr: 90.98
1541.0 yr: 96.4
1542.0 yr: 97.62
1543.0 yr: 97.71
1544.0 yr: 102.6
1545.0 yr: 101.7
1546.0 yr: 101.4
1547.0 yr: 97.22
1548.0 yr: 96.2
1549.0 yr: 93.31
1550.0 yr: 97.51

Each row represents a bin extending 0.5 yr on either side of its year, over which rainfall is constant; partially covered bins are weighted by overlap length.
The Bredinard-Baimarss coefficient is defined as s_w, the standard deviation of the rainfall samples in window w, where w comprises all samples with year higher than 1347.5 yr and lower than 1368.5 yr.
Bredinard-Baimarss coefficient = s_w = 7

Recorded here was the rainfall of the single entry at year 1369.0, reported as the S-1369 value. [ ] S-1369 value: 116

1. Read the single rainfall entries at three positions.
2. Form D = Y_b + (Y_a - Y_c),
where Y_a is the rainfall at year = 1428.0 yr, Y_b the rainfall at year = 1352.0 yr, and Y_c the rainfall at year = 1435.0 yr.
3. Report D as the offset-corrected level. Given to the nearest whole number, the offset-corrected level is 122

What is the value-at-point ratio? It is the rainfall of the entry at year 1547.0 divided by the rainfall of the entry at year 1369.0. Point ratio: 0.84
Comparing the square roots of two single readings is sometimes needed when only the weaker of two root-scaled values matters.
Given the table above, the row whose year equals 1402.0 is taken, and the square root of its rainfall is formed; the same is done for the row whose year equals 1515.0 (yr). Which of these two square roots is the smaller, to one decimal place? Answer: 10.2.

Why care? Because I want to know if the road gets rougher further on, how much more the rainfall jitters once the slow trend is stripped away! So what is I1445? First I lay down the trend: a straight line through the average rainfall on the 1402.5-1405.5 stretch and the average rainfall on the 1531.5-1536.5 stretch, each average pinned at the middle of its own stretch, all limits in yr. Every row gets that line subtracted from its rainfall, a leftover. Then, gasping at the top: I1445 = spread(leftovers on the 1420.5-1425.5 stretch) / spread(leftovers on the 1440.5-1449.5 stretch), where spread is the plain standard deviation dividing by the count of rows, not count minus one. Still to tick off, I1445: 0.55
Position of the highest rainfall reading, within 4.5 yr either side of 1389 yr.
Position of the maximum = 1391.0 yr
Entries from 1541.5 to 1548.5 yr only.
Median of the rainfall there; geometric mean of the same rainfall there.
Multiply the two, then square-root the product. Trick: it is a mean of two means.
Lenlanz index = 98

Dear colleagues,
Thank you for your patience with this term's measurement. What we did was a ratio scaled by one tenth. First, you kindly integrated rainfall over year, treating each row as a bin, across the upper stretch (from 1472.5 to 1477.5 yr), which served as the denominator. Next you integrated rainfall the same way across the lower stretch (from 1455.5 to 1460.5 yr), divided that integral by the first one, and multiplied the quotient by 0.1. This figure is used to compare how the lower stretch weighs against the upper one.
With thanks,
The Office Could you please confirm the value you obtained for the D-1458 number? 0.16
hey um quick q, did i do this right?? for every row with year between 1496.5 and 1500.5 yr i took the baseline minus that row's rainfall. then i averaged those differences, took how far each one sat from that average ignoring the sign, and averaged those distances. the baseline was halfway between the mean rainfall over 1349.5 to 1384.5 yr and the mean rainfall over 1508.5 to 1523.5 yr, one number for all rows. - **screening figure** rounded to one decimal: 1.7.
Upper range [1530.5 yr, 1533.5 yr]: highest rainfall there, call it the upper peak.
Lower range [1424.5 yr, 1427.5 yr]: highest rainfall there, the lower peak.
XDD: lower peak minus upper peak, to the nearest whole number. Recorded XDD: 24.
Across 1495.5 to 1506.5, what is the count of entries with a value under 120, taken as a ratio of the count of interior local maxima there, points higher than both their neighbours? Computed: 3.7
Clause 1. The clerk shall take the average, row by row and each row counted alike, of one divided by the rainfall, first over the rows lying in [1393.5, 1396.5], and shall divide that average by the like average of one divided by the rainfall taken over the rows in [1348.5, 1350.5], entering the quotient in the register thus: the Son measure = 0.86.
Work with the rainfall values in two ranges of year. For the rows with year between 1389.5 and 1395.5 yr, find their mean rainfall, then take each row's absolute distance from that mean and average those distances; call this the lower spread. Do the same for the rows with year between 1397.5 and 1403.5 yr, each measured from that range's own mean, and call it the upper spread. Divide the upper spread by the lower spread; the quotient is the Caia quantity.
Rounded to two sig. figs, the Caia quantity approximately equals 1.2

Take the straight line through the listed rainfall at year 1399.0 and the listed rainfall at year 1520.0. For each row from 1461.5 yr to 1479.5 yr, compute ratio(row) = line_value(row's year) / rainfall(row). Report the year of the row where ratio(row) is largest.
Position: 1473.0 yr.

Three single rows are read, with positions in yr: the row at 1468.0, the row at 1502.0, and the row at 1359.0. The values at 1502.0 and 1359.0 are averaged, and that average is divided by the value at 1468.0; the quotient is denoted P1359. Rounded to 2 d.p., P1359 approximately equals 1.35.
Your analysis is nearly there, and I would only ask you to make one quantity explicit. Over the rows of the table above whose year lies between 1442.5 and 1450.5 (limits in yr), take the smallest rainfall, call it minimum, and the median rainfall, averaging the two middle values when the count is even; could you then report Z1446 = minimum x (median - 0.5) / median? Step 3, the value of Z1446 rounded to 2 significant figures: 97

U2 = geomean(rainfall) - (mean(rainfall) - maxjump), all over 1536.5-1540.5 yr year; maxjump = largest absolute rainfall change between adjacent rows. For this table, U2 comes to 11.2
